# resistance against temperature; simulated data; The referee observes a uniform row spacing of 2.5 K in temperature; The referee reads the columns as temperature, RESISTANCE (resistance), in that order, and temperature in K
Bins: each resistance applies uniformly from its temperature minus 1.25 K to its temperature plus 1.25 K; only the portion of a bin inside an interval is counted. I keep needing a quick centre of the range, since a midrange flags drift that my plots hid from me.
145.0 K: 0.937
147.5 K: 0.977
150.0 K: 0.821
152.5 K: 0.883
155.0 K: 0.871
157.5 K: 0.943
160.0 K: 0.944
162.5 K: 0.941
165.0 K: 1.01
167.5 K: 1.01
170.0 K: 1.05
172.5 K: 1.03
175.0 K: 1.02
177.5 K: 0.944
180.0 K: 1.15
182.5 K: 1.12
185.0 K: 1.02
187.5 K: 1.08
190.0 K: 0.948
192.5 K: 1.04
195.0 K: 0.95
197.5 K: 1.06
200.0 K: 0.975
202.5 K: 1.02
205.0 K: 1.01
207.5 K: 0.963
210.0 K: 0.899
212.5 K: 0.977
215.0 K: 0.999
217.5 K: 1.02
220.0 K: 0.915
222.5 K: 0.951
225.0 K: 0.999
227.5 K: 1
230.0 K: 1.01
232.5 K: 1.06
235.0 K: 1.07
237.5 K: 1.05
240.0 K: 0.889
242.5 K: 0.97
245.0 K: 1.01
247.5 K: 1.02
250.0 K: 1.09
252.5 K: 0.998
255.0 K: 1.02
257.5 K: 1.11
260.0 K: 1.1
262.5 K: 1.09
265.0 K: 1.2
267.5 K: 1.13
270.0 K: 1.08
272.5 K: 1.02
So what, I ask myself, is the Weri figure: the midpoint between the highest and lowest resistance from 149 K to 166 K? 0.92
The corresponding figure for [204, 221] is 0.96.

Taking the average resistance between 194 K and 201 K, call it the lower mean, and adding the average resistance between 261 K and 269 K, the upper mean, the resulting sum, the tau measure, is 2.13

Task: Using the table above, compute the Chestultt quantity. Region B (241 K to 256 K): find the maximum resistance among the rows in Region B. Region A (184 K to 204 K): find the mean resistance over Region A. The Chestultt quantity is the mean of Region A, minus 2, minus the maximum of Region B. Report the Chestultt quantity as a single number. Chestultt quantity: -2.08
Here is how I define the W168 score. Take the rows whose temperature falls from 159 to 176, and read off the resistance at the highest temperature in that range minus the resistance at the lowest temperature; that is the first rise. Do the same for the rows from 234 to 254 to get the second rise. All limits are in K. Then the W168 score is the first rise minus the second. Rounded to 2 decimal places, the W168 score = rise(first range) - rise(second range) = 0.15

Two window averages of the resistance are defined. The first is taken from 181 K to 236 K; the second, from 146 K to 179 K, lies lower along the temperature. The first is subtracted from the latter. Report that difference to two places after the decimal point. -0.05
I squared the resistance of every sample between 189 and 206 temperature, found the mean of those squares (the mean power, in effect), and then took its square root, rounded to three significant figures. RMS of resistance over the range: 1.00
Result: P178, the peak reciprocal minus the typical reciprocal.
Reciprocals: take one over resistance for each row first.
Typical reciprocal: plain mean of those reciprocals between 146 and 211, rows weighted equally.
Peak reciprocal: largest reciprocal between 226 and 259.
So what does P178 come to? 0.11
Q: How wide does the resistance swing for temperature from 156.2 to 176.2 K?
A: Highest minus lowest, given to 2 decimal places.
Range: 0.11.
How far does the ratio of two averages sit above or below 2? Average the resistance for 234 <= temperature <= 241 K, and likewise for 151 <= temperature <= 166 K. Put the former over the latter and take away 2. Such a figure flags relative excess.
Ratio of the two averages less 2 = -0.92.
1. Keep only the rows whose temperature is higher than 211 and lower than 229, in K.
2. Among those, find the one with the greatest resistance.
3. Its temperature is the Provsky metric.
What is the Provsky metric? 217.5 K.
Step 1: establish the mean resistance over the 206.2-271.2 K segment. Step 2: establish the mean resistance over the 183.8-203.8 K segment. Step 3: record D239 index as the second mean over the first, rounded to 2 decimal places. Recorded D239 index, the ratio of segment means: 0.99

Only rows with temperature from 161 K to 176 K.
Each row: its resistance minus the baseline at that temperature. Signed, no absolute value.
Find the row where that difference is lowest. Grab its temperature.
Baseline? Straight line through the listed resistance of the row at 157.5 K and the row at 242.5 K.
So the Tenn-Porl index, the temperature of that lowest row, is 162.5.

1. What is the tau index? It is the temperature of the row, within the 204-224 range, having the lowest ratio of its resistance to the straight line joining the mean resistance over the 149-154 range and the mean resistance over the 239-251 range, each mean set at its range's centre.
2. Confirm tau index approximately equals 210.0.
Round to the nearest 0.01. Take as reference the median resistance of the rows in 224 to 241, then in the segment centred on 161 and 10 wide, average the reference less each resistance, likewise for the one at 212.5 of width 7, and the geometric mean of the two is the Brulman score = 0.05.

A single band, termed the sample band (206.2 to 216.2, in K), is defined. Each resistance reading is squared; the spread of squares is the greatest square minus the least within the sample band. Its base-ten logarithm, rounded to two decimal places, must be -0.72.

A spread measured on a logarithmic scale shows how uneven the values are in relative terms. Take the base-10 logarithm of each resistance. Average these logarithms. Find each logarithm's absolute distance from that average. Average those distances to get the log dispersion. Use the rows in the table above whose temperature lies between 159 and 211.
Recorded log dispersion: 0.0209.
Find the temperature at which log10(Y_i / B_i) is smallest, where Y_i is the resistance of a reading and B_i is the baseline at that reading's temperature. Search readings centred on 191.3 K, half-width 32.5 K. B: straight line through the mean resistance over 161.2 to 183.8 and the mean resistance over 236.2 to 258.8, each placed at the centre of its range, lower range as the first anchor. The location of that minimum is 210.0 K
